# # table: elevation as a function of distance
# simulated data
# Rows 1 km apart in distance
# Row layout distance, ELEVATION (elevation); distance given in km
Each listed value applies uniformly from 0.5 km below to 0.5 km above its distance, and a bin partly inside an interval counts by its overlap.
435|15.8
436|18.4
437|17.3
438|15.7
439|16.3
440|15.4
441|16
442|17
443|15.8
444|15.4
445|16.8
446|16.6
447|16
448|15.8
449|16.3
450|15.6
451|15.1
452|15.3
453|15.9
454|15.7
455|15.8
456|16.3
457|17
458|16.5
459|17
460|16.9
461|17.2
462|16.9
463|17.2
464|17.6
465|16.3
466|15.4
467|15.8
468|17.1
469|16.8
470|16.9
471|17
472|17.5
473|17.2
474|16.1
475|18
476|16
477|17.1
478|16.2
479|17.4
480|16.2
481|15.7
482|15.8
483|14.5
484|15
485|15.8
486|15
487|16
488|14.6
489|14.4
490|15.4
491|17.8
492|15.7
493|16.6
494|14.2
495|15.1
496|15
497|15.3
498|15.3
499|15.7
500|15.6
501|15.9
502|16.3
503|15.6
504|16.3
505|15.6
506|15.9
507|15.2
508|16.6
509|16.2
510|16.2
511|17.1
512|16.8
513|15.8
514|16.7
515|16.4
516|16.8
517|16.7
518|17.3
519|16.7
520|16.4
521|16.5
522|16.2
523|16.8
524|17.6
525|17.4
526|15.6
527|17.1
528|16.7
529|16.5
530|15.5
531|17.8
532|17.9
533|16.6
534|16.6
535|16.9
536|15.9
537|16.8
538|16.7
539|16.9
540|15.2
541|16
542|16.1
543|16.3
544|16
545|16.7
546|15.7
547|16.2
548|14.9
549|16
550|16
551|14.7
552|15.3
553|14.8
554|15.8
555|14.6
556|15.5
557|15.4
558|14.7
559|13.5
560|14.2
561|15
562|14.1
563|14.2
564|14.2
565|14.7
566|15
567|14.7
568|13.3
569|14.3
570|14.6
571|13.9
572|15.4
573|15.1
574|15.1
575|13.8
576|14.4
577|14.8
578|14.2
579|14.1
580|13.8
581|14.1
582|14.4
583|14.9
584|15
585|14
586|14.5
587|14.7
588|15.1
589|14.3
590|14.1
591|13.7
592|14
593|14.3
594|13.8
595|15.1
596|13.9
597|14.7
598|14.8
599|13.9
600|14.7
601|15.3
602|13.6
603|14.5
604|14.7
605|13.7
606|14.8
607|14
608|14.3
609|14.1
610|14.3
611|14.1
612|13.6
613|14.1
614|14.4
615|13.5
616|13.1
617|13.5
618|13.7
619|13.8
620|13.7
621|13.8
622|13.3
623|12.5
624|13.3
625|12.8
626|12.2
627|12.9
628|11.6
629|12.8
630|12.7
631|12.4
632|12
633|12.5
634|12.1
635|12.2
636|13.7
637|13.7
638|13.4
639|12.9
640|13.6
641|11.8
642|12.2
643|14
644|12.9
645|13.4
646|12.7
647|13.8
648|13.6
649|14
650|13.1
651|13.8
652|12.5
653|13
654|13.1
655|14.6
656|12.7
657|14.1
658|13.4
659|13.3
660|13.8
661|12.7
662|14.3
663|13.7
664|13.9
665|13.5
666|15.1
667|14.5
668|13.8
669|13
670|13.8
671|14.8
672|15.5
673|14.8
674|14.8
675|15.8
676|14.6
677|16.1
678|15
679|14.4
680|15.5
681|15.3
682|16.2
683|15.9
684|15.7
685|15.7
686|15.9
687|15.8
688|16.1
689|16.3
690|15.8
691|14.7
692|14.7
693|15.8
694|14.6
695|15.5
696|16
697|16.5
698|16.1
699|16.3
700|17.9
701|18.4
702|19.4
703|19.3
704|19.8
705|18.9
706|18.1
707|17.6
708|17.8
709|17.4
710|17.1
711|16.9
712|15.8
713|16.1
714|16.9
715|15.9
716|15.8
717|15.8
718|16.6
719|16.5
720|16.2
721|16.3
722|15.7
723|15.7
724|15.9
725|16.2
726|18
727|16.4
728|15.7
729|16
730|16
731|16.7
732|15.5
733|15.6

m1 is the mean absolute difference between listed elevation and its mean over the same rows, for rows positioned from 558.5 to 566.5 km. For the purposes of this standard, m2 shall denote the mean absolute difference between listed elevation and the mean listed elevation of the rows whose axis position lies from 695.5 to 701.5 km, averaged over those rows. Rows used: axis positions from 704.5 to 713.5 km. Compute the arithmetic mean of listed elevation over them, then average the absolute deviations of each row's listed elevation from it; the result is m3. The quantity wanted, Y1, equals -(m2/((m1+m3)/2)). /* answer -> -1.5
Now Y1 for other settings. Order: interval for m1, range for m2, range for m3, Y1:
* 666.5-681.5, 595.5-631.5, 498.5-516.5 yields -1.2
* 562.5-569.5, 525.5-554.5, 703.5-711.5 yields -1.1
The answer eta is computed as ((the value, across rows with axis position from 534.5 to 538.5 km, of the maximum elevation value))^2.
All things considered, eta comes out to 286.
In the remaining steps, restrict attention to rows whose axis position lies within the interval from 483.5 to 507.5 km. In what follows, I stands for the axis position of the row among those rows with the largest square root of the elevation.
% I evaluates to 491 km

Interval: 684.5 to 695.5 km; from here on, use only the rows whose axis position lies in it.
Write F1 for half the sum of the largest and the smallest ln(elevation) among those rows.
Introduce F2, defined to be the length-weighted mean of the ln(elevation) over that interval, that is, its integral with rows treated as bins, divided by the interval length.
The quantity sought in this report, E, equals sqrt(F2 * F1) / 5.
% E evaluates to 0.548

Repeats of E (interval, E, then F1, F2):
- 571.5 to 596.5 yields 0.534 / 2.68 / 2.67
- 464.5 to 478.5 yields 0.563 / 2.81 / 2.81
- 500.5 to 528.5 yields 0.559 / 2.79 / 2.80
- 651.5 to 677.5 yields 0.529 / 2.65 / 2.64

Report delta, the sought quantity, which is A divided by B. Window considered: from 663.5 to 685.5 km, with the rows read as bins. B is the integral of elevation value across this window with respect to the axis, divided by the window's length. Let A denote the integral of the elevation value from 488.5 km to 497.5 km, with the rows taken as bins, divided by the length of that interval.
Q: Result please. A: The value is 1.04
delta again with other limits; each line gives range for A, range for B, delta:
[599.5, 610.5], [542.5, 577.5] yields 0.96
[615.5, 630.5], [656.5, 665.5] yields 0.96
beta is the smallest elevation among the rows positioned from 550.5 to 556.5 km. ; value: 14.6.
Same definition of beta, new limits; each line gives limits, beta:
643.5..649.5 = 12.7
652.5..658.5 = 12.7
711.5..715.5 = 15.8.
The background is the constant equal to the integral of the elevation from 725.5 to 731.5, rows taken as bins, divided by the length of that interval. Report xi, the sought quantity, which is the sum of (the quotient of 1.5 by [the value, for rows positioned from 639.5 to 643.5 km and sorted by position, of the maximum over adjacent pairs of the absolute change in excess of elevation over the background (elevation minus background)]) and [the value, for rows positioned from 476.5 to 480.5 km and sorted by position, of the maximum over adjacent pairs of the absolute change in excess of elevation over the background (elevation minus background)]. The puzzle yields 2.0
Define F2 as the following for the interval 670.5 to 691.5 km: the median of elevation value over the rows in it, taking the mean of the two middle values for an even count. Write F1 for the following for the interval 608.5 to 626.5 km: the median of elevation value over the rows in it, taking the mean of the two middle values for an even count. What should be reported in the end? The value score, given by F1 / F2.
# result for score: 0.87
